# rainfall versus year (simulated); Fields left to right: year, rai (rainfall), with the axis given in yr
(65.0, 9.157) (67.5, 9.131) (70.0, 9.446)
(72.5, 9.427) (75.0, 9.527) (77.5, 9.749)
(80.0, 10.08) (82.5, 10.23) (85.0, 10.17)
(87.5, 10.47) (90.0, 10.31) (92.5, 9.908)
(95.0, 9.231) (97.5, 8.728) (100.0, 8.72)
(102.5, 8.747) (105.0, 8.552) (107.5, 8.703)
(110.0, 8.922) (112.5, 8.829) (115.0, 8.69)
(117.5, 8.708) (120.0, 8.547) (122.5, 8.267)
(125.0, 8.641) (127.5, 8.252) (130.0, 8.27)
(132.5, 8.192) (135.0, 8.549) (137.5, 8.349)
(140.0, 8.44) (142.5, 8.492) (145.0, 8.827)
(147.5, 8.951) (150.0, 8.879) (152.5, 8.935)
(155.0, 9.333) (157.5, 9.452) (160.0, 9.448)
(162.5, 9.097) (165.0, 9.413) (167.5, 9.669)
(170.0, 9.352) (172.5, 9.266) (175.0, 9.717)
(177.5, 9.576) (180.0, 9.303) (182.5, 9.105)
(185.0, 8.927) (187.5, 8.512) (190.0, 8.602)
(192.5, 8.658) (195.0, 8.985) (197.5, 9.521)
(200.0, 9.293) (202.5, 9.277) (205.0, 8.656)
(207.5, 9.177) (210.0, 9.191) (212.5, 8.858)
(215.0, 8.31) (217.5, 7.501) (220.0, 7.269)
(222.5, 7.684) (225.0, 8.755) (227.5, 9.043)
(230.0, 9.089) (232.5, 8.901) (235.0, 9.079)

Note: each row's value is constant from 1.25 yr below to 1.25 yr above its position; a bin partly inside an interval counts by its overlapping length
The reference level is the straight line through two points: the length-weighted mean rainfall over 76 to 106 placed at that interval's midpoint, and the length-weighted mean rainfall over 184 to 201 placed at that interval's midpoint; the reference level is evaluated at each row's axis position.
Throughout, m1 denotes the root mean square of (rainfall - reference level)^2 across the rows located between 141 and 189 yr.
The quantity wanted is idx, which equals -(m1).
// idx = -0.22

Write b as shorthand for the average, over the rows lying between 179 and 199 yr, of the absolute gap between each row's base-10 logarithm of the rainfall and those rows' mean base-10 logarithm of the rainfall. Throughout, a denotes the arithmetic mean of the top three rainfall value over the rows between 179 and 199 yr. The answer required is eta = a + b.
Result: 9.32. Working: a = 9.3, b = 0.013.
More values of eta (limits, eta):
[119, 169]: 9.54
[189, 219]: 9.38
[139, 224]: 9.68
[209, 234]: 9.14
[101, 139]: 8.84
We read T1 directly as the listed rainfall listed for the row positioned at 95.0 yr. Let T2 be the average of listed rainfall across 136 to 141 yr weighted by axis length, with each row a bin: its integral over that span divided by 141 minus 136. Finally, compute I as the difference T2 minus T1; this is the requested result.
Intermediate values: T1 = 9.231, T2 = 8.40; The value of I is -0.83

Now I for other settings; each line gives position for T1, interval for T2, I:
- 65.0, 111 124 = -0.54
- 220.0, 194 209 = 1.89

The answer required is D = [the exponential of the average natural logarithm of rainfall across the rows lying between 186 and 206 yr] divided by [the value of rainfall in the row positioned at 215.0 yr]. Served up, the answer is 1.07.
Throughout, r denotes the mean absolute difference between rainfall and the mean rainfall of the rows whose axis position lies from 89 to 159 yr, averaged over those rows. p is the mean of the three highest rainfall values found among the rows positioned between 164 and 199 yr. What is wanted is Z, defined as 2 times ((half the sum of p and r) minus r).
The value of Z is 9.3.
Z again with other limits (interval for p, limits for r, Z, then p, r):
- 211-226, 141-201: 8.3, 8.6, 0.31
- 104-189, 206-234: 9.0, 9.7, 0.61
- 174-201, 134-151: 9.4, 9.6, 0.21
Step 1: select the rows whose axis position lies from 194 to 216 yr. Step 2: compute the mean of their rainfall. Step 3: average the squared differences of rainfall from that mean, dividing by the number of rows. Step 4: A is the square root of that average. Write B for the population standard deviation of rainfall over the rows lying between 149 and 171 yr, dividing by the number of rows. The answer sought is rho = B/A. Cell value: 0.7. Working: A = 0.35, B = 0.25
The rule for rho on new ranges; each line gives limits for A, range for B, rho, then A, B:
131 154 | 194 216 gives 1.3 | 0.26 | 0.35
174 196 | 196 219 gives 1.5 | 0.40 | 0.60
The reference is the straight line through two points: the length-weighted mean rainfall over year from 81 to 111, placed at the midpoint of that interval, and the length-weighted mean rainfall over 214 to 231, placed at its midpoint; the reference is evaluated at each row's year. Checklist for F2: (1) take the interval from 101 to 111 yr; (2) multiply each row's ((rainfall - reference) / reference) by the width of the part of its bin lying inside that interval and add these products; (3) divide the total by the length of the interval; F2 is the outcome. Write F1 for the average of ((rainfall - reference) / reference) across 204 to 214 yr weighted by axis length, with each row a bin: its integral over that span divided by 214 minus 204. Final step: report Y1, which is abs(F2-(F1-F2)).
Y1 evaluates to 0.20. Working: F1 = 0.07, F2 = -0.062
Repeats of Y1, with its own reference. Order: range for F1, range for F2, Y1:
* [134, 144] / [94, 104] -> 0.05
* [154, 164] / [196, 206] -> 0.12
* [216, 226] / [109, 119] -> 0.04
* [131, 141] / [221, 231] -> 0.17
